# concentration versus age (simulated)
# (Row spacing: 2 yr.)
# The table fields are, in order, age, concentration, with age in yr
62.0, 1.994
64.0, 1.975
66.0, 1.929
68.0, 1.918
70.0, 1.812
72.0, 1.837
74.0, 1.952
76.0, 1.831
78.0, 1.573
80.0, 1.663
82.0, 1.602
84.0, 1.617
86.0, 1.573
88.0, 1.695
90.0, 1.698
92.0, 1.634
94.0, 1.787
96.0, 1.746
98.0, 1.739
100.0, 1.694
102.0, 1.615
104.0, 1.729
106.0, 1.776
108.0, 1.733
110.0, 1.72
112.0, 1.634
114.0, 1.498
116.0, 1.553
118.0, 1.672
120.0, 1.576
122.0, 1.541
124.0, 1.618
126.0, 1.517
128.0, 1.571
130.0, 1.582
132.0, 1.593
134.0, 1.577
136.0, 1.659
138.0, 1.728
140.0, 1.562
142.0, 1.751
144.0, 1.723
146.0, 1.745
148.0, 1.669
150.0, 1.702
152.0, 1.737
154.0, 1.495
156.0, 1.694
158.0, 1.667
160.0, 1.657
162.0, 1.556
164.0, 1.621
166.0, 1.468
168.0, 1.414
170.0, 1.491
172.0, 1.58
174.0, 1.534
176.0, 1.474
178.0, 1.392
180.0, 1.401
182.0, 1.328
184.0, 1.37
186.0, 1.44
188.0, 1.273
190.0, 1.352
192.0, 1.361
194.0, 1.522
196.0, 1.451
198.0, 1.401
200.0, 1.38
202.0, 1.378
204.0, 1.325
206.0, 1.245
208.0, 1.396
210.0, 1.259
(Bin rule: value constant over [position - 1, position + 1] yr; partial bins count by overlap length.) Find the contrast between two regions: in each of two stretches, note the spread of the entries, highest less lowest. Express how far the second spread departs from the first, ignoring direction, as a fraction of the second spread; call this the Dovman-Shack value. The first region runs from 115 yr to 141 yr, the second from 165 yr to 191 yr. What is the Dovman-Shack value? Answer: 0.31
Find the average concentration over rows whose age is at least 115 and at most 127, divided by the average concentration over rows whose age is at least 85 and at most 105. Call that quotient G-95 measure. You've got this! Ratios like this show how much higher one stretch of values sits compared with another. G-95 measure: 0.93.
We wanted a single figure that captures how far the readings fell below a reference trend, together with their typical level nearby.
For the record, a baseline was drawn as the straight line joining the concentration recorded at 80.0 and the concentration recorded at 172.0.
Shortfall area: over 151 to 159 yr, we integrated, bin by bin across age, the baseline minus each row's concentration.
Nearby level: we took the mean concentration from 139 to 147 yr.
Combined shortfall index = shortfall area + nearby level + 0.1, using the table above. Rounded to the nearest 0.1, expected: 1.4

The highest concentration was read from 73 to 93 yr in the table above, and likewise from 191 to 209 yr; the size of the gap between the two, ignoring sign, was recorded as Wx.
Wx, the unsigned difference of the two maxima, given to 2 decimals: 0.43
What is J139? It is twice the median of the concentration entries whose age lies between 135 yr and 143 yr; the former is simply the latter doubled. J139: 3.4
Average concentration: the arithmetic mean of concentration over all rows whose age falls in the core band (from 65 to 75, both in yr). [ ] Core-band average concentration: 1.89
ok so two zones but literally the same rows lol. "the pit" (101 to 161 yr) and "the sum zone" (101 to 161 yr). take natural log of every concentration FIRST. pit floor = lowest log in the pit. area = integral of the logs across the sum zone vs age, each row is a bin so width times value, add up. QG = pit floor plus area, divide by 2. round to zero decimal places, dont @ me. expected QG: 15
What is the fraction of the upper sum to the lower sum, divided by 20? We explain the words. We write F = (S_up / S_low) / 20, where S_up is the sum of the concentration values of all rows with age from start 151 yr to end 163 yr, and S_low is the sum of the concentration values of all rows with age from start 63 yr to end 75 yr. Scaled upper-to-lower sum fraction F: 0.043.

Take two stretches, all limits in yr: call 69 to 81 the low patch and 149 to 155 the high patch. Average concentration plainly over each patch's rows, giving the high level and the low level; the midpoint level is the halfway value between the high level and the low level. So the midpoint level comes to 1.71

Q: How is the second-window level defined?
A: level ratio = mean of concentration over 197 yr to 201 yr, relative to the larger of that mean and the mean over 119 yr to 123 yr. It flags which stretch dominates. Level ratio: 0.89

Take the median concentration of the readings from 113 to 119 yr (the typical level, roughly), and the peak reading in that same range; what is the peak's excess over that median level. 0.119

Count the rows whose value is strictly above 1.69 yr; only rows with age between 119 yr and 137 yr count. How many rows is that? 0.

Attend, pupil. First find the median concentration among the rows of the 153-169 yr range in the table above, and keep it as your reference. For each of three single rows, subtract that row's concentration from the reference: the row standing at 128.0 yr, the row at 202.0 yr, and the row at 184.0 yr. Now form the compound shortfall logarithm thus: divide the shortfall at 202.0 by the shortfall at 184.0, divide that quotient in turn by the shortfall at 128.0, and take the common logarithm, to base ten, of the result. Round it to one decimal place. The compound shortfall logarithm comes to 1.7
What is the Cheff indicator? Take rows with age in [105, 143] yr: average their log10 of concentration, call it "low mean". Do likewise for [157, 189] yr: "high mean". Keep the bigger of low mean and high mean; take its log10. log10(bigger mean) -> -0.678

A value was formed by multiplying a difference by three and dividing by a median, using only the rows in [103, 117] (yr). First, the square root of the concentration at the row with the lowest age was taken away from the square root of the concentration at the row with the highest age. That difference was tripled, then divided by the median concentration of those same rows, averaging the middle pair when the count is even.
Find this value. -0.12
